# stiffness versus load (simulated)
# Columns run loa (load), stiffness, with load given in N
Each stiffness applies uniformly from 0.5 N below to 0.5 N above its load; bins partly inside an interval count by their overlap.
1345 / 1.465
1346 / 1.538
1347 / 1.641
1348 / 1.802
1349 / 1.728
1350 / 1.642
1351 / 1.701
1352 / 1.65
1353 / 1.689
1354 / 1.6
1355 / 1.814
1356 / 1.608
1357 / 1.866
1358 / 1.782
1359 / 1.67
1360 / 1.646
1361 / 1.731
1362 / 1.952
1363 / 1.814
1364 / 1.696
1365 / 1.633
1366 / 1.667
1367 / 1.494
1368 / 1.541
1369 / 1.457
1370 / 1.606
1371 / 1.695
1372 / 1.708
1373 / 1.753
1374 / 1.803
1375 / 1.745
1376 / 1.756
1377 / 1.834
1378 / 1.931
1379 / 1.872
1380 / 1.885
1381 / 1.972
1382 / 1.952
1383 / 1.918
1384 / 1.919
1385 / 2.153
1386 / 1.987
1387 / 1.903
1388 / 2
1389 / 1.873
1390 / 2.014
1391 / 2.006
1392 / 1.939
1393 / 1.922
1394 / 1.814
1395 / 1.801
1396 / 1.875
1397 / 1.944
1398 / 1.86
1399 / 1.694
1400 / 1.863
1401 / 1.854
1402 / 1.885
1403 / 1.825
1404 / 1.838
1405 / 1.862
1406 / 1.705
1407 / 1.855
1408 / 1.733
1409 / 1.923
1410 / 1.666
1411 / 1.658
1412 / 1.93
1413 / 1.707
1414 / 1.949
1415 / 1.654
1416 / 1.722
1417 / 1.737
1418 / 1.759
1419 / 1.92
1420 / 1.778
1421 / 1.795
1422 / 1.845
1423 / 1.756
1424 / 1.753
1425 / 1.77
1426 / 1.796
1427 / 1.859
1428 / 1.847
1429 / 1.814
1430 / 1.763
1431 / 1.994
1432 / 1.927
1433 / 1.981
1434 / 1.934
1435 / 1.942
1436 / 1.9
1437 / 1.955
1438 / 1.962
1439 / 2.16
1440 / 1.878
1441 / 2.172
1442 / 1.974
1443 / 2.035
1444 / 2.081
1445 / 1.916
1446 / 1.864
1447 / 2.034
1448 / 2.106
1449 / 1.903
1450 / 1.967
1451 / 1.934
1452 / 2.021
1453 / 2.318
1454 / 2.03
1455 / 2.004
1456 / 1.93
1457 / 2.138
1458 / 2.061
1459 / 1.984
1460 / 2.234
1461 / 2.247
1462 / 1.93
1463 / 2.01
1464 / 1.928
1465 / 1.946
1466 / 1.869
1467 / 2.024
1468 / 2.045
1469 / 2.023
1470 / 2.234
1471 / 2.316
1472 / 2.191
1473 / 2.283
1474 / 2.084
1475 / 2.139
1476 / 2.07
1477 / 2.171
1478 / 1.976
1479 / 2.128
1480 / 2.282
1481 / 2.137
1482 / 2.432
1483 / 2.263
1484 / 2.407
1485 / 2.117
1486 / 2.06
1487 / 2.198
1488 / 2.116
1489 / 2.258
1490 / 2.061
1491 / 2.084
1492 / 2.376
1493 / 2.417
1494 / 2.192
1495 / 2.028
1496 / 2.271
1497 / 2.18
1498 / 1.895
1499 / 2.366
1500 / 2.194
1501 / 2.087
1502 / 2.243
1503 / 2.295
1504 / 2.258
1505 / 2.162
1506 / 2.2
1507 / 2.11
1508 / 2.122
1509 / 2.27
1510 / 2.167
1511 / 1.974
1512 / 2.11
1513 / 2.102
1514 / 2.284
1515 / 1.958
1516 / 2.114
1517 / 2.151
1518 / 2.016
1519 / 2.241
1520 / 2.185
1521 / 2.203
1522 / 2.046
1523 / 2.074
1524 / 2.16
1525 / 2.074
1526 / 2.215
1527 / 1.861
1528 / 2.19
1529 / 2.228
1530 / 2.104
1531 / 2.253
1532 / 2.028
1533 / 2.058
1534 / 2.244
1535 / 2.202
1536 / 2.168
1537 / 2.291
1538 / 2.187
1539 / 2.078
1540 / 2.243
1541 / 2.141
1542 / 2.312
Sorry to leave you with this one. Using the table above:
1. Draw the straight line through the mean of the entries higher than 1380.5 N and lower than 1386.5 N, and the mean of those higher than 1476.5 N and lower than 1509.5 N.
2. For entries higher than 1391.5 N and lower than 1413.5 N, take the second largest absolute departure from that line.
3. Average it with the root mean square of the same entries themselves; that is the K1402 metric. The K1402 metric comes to 1.10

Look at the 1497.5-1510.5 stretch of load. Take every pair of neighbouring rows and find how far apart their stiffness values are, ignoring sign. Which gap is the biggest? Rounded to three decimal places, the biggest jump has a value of 0.471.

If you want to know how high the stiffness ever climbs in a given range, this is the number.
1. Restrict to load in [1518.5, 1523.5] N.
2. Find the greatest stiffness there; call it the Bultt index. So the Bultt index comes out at 2.241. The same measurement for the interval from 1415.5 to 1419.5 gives 1.92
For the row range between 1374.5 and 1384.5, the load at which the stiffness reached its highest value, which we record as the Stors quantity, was 1381 N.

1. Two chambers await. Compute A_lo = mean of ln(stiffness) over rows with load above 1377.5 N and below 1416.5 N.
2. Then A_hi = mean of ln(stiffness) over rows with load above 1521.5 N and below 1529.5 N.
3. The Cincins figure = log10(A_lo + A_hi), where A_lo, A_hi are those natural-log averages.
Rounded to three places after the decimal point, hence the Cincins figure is 0.136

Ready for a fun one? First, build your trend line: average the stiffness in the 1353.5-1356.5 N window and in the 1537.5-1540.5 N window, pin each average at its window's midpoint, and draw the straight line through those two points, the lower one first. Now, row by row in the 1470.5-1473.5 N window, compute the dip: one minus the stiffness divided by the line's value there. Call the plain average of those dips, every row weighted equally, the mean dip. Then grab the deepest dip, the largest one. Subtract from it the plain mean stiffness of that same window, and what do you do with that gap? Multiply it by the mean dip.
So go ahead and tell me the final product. 0.33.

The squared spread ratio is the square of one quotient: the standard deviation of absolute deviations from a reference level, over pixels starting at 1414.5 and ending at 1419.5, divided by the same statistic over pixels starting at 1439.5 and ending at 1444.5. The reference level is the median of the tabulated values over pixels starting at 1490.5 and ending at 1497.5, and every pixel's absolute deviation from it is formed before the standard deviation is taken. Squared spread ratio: 0.79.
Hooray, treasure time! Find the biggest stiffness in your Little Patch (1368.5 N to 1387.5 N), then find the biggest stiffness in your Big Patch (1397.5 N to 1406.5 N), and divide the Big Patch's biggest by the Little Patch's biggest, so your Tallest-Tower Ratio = 0.88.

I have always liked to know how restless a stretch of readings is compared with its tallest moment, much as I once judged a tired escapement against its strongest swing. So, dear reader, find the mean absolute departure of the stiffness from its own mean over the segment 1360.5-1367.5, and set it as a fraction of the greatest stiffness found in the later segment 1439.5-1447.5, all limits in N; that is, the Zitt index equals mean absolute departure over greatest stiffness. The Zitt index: 0.047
